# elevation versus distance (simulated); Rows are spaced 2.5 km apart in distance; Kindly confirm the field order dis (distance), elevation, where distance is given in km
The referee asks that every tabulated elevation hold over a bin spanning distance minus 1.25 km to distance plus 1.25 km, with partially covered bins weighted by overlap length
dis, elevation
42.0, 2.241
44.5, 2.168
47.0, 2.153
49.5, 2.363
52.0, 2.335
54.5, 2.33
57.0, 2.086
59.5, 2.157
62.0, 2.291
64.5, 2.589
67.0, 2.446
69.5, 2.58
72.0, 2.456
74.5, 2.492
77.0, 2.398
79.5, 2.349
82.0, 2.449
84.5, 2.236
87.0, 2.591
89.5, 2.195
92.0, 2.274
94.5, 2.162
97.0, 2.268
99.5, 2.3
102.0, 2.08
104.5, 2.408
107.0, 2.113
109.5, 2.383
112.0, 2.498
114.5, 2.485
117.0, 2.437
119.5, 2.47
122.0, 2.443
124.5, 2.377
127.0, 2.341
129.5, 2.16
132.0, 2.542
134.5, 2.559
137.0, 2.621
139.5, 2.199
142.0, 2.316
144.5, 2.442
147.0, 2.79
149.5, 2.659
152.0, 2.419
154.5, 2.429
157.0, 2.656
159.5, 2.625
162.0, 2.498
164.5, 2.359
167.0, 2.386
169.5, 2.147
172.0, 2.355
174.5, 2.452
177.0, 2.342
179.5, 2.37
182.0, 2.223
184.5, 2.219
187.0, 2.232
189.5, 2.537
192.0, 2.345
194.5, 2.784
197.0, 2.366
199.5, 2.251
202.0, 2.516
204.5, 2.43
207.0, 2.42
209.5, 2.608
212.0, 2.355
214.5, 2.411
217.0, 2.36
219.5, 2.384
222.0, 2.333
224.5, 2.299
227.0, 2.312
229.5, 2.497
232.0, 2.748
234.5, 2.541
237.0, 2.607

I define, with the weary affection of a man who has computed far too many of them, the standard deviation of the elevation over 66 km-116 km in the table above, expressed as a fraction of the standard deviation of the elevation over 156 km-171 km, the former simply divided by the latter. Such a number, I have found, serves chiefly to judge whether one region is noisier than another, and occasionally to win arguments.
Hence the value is 0.8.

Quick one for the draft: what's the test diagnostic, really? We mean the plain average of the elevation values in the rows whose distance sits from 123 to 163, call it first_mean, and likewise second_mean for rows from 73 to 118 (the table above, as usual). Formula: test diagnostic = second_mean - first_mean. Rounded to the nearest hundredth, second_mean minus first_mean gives -0.14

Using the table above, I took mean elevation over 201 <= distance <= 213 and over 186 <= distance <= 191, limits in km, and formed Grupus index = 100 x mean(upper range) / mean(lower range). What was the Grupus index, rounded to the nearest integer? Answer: 103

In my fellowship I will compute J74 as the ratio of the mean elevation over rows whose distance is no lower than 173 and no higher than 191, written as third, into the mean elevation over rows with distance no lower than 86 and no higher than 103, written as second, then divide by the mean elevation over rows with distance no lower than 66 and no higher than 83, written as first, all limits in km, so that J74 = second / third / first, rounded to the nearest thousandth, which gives 0.395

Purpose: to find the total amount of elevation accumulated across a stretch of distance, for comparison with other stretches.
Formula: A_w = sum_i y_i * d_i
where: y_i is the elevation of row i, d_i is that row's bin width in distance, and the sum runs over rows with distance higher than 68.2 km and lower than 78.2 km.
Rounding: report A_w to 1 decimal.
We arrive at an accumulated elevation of 24.8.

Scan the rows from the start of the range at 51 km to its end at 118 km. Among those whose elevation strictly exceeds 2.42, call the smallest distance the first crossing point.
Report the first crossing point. 64.5 km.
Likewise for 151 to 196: 154.5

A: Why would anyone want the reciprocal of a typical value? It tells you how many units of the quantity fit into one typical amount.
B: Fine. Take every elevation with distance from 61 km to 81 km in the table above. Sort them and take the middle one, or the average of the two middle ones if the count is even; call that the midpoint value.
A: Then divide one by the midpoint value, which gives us 0.408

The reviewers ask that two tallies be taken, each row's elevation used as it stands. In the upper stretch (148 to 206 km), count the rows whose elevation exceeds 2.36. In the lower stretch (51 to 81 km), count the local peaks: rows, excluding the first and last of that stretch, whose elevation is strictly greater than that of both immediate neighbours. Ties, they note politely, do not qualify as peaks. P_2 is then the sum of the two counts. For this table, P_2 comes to 17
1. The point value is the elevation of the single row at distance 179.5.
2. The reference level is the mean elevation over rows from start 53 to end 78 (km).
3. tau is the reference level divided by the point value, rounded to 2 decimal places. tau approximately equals 1.01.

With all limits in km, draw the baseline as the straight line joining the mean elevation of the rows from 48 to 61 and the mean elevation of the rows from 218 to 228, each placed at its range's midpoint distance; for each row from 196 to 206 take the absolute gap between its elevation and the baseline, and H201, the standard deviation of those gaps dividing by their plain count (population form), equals 0.056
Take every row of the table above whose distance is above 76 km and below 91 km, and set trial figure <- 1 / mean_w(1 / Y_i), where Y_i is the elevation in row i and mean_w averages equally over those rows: 2.36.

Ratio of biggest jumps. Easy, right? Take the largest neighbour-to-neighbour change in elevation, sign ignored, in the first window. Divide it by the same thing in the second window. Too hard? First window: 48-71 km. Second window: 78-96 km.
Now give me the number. 0.8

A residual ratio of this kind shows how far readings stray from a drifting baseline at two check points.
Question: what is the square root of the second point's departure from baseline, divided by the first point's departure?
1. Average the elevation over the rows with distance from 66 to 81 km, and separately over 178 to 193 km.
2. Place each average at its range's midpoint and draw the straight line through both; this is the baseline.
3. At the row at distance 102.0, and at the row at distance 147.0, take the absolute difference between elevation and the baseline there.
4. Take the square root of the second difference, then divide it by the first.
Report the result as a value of 1.9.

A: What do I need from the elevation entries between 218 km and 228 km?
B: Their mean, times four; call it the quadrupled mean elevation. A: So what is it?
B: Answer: 9.33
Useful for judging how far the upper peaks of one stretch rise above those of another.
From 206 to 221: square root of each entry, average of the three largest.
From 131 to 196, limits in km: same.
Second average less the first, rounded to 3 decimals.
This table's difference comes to 0.082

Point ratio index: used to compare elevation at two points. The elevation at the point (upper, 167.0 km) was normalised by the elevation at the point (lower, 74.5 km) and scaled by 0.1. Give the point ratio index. 0.096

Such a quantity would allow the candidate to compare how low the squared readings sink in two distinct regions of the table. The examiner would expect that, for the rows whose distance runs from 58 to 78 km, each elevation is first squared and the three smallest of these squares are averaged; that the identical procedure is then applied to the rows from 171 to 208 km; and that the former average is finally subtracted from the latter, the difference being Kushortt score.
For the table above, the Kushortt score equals -0.3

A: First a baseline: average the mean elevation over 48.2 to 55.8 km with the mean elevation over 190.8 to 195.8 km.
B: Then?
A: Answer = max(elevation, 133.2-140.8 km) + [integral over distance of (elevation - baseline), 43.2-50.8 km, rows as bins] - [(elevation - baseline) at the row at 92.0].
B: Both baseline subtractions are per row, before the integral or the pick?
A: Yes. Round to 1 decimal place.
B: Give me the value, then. 1.1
